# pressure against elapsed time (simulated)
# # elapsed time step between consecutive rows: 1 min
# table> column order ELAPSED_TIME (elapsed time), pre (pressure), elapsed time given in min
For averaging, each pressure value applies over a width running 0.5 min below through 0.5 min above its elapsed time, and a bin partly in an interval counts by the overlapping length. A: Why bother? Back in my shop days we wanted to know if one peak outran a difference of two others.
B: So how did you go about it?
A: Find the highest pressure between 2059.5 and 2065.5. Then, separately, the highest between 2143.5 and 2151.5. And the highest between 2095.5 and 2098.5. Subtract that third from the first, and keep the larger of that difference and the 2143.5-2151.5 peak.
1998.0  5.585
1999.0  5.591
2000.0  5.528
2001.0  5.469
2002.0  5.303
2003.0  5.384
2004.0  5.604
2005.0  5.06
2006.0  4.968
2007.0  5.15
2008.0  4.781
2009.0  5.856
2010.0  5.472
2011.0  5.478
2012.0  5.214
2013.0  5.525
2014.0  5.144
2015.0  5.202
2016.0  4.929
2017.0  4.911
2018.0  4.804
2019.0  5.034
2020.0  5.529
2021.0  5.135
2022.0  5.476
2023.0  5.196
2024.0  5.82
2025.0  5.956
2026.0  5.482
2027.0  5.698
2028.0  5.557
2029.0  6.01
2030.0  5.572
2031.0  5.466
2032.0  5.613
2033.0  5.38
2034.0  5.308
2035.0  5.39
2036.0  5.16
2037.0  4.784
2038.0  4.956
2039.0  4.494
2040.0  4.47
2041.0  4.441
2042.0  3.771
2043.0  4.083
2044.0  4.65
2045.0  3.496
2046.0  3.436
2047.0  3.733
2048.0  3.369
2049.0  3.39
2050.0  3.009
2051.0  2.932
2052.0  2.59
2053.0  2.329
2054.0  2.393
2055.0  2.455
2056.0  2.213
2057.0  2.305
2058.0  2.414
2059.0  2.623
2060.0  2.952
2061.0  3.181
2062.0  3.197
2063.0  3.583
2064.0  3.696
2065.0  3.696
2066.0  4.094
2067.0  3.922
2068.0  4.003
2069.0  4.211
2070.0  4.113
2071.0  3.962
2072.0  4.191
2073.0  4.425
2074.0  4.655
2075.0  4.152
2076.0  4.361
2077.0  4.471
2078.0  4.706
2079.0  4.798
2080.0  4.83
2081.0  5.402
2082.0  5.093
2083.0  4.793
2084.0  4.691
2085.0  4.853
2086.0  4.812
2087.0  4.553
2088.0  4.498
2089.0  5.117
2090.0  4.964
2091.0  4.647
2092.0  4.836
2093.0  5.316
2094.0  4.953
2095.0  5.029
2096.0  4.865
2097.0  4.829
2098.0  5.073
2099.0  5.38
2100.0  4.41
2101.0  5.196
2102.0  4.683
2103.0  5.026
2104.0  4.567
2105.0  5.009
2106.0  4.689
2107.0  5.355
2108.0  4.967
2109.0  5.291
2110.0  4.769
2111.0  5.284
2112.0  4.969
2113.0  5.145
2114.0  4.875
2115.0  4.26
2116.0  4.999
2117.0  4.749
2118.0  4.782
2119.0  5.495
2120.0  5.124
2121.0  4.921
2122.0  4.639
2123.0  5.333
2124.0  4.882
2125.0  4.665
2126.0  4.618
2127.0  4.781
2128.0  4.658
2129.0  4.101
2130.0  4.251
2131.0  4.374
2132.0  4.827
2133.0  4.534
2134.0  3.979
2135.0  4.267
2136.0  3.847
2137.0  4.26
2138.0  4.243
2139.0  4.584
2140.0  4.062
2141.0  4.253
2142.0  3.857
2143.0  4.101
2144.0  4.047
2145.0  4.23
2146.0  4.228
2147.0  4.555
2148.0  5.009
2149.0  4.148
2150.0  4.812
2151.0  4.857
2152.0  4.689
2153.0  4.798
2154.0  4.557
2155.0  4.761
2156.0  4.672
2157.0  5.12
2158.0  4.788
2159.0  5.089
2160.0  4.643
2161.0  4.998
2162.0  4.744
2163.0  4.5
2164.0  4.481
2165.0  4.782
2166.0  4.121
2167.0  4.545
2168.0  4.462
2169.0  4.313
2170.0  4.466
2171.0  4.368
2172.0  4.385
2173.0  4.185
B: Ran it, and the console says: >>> 5.0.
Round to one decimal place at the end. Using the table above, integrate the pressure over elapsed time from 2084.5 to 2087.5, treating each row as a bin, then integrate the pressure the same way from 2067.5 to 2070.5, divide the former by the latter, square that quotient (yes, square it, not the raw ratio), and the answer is 1.3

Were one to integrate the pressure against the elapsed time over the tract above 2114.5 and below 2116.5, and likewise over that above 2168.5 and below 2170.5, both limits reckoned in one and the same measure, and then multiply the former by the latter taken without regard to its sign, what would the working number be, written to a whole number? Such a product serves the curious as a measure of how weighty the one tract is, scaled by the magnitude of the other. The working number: 81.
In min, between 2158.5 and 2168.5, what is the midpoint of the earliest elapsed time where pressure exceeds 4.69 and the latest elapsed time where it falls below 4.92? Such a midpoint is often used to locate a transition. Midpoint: 2163.5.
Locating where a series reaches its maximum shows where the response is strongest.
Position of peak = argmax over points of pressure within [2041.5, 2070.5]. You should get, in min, 2044.0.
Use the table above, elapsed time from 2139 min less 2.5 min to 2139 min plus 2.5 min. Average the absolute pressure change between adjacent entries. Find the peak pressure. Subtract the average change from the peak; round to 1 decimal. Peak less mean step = 4.3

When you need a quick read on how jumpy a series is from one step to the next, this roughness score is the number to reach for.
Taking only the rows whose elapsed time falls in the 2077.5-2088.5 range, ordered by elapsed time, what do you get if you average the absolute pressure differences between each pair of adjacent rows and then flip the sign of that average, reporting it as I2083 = -0.19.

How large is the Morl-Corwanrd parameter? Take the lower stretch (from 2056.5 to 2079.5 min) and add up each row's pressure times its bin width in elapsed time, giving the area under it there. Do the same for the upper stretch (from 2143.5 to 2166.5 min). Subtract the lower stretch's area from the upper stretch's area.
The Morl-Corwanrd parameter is 19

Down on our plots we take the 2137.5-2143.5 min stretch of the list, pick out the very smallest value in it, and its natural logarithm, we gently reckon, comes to 1.35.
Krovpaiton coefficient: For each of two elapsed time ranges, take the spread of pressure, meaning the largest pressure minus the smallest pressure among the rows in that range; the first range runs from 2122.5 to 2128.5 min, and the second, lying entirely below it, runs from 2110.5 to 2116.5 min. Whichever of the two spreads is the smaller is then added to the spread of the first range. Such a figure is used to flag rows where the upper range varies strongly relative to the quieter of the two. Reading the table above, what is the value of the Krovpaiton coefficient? 1.43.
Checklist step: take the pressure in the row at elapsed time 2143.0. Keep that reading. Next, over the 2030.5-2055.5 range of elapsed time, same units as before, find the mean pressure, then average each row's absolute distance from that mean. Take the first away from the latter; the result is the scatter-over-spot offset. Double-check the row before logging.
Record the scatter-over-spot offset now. -3.17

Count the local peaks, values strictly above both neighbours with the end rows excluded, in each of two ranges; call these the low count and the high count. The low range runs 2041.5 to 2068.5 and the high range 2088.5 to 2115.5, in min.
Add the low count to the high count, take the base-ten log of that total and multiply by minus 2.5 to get -2.94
